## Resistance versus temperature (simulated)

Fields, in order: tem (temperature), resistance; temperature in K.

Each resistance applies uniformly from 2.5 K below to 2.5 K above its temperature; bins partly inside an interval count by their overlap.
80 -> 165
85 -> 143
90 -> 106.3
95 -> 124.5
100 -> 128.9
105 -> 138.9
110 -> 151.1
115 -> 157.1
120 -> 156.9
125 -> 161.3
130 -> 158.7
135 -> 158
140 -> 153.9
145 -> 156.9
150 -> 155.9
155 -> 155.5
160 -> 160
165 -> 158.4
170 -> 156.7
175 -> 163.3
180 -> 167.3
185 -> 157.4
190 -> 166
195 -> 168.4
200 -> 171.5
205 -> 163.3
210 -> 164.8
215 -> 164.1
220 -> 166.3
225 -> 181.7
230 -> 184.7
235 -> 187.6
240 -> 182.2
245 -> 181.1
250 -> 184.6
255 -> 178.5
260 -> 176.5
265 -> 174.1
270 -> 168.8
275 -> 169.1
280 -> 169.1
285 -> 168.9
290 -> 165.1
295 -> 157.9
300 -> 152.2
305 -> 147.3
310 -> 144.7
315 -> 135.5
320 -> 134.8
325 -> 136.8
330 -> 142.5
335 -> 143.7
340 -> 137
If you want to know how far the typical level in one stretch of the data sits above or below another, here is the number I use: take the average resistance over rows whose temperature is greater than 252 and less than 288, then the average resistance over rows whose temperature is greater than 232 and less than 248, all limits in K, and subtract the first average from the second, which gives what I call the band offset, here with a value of 11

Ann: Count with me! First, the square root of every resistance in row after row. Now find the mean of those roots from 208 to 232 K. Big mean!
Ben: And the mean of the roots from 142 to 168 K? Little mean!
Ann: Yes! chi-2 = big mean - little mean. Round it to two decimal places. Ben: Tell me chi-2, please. 0.58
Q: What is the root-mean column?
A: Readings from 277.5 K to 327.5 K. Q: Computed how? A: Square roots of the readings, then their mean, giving 12.3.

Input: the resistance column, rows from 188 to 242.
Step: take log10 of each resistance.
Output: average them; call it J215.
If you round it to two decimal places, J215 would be 2.24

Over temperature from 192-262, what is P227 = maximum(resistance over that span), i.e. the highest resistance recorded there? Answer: 187.6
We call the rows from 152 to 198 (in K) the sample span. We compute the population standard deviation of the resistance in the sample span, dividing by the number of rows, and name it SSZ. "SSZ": 4.6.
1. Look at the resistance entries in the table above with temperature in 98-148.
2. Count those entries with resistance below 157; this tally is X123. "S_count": 6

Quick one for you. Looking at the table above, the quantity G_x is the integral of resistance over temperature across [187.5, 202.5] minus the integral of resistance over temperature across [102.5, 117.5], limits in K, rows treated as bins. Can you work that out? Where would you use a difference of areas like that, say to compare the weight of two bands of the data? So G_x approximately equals 294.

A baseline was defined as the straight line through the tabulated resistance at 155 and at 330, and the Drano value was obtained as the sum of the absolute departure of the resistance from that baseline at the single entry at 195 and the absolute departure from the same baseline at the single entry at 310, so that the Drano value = 17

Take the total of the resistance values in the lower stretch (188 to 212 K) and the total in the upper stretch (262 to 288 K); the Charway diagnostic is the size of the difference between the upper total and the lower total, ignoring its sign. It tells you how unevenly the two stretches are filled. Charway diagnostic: 16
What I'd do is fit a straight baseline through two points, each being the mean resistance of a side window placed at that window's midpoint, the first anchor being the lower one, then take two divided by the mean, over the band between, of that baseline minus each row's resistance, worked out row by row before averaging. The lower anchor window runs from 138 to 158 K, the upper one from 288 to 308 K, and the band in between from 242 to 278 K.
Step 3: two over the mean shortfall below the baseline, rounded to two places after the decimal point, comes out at -0.10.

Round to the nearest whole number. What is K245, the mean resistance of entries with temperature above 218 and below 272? 179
